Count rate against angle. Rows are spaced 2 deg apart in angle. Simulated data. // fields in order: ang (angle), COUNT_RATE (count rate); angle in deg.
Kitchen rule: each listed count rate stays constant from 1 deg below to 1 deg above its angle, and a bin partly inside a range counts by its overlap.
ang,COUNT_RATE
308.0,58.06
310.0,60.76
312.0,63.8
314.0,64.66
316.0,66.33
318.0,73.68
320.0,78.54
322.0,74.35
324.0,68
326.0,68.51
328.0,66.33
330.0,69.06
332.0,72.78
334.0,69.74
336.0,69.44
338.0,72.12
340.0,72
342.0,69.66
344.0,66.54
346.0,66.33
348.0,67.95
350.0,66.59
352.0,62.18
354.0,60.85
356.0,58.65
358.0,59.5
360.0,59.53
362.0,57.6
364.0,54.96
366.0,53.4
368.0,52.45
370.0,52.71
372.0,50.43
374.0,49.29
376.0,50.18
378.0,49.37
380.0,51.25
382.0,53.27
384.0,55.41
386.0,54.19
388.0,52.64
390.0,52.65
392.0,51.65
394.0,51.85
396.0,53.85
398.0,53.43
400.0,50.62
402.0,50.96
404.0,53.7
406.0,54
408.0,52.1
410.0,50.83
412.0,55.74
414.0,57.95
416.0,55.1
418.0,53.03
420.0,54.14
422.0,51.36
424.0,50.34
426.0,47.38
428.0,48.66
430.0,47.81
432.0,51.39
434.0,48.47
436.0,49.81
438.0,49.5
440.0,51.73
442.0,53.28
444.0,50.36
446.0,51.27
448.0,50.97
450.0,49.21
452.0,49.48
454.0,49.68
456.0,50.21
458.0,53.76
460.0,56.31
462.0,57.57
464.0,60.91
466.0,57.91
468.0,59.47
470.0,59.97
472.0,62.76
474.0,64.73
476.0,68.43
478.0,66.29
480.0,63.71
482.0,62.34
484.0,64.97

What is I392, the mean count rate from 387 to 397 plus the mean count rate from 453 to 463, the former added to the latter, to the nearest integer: 106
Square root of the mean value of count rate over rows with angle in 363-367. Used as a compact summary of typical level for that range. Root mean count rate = 7.36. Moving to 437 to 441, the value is 7.11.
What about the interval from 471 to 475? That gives 7.98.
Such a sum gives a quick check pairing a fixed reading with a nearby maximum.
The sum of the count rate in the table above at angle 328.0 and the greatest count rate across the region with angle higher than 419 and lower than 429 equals 120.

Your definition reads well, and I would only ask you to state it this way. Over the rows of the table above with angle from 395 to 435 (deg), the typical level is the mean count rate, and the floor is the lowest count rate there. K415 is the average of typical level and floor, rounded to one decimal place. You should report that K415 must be 49.7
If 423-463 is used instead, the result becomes 49.1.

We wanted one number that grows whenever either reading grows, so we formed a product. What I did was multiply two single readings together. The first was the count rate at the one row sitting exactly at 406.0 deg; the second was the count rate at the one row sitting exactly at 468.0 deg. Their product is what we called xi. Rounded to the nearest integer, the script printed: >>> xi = 3211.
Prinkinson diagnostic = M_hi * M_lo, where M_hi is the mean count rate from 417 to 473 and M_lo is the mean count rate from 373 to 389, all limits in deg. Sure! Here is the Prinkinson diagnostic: 2740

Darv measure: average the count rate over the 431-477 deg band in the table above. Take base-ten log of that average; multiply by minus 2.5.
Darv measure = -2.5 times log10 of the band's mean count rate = -4.34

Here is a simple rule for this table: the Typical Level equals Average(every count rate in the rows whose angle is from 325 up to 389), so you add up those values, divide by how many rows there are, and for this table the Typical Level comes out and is 60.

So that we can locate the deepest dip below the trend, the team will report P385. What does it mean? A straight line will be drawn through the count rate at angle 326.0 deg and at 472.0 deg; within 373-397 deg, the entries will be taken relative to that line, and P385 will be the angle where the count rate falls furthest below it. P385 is 374.0 deg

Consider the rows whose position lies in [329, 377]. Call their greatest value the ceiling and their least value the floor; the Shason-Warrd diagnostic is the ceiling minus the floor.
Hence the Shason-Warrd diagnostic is 23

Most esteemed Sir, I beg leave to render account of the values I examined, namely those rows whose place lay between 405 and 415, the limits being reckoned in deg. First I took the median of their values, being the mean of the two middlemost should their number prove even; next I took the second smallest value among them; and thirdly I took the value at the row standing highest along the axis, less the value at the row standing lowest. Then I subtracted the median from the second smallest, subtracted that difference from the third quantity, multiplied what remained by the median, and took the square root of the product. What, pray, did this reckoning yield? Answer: 18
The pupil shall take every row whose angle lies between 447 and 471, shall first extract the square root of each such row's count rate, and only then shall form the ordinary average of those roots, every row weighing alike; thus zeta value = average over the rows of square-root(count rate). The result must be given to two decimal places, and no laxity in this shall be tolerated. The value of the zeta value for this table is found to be 7.38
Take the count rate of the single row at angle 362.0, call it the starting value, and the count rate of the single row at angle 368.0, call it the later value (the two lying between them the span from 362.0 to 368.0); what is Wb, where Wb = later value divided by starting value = 0.91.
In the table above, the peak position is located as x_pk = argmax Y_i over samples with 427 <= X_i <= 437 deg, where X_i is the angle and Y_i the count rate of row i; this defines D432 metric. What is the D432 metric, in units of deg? 432.0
